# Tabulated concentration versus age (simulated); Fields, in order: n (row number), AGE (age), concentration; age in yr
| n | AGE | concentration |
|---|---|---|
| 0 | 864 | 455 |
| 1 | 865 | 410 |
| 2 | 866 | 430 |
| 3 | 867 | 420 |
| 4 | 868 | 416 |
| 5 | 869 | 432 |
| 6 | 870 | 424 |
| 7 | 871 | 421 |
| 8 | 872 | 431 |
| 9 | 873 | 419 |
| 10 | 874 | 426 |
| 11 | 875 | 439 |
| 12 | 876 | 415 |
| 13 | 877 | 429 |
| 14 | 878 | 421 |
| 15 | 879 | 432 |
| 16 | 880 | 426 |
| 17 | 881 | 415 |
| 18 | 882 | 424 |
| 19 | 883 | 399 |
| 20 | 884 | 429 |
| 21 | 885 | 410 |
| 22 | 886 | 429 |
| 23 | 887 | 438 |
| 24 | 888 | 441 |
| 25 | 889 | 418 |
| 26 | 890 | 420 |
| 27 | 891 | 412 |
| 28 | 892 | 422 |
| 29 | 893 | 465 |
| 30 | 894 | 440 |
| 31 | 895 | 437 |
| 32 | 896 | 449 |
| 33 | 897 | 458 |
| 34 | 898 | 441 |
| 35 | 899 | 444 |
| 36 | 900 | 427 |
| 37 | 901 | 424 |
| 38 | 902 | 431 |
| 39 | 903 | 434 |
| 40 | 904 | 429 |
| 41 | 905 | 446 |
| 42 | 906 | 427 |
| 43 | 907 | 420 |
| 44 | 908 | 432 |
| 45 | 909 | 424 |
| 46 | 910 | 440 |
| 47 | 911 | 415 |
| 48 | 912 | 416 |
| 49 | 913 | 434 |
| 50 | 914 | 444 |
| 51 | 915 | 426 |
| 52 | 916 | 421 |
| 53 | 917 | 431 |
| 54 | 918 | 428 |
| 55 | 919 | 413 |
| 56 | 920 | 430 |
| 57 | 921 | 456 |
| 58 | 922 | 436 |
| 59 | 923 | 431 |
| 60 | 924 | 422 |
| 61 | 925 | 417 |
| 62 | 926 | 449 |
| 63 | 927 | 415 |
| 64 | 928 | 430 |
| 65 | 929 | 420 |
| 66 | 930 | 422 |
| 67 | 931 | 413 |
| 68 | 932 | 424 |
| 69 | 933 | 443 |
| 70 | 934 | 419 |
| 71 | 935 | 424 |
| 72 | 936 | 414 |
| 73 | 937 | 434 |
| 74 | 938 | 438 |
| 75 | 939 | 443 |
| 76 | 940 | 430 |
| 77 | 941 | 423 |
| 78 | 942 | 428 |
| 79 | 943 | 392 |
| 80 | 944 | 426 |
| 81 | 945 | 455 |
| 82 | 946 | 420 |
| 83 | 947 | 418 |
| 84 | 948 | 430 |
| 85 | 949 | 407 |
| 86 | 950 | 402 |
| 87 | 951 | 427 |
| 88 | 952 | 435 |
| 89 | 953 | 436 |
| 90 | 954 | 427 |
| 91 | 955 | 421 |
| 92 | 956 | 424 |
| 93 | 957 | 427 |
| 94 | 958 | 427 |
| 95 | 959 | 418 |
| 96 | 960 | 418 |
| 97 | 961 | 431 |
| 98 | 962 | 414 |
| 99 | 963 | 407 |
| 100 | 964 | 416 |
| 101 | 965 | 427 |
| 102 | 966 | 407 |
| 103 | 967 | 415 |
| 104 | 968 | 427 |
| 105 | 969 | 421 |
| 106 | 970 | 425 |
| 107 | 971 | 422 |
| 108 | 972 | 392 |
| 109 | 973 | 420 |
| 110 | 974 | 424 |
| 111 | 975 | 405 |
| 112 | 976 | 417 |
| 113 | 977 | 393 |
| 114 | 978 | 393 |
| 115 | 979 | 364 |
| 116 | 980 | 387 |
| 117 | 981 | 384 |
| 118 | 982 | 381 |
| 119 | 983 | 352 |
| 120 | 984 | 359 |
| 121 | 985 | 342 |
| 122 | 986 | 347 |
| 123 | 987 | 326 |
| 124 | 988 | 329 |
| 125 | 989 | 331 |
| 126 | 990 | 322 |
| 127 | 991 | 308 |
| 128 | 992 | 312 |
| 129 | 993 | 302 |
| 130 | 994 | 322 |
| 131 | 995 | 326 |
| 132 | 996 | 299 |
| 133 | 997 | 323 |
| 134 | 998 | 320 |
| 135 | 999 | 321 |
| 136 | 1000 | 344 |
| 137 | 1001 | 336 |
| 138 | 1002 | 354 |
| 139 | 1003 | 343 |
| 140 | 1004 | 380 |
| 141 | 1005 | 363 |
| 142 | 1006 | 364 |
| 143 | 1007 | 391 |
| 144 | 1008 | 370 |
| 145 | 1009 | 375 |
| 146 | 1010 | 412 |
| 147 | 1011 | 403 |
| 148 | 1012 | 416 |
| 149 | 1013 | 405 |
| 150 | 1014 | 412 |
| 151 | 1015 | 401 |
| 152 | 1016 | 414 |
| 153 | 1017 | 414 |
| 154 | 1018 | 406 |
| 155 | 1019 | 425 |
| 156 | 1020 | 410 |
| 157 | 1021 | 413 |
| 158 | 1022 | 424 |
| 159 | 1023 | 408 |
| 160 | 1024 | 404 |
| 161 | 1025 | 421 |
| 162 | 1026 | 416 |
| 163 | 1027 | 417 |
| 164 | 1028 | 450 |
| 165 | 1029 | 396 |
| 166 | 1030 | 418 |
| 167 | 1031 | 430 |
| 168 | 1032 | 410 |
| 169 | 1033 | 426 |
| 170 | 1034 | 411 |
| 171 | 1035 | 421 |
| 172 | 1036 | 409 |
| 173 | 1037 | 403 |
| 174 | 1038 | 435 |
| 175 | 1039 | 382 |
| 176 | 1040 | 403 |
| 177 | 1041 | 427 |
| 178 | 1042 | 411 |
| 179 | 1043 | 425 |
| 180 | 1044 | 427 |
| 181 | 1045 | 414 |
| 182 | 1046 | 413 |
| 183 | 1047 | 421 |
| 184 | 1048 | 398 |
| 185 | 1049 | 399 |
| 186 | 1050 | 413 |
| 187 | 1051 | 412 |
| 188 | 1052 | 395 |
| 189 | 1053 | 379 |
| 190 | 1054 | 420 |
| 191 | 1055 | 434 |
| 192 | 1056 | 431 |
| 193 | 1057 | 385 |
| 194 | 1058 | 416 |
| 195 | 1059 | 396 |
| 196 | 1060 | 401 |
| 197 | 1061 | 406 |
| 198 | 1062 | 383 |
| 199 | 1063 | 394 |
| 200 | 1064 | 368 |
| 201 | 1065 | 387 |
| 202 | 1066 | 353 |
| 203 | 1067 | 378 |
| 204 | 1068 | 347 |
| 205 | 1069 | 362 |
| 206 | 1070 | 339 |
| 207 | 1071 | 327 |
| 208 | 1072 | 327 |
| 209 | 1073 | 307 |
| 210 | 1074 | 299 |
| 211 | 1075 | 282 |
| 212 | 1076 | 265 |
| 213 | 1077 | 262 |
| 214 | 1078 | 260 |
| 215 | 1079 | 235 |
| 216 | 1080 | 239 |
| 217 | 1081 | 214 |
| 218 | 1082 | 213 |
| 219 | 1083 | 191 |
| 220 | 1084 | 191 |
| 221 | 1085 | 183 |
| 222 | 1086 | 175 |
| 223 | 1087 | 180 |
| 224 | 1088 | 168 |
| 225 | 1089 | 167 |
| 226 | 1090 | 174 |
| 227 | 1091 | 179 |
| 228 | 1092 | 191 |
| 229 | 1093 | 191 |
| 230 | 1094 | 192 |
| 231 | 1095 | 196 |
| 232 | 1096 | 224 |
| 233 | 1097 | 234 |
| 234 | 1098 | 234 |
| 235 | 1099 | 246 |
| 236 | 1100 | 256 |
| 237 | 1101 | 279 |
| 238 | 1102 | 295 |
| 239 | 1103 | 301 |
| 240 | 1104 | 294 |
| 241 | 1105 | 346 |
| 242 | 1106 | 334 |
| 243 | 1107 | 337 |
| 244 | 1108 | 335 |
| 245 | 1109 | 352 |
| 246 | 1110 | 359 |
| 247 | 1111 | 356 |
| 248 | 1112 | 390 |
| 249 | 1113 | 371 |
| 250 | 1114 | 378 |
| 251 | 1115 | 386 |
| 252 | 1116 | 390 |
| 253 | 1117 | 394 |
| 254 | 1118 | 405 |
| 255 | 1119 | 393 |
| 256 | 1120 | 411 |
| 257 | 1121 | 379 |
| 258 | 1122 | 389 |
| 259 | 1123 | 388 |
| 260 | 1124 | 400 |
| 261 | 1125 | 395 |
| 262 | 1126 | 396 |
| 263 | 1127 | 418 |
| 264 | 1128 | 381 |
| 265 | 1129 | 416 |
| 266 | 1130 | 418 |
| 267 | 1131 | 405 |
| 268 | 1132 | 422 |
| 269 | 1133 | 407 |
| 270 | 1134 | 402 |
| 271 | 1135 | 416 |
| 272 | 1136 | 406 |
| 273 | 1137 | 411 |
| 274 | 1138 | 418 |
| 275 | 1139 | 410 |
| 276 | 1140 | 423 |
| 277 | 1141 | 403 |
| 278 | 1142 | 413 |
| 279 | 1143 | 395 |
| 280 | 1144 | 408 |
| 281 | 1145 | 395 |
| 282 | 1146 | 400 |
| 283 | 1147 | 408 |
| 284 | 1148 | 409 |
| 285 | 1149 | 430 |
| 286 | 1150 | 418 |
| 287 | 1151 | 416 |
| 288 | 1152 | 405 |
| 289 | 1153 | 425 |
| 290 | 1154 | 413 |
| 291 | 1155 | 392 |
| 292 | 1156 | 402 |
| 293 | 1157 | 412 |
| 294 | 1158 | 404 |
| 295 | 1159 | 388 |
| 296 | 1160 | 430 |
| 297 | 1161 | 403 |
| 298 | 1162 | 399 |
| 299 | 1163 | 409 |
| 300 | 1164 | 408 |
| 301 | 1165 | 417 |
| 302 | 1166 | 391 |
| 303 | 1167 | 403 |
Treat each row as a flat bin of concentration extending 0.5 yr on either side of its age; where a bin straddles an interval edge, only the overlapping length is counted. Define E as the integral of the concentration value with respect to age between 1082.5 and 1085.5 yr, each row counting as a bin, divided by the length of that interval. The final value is 188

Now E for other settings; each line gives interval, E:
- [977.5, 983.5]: 377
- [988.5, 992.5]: 318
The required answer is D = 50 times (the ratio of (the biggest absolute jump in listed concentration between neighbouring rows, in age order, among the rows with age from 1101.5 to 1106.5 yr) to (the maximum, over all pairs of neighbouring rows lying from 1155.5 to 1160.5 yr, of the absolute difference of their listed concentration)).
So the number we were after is 62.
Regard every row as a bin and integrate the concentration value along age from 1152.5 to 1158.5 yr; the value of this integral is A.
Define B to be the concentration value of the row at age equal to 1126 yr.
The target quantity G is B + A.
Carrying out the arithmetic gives 2844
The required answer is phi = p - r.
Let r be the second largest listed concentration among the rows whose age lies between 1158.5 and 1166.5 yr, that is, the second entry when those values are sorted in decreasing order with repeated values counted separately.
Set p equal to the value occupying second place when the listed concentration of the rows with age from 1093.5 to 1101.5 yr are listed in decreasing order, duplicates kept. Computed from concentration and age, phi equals -161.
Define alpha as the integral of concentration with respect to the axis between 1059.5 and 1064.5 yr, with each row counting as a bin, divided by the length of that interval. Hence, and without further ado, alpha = 390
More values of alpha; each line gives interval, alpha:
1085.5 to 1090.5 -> 173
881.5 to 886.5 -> 418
